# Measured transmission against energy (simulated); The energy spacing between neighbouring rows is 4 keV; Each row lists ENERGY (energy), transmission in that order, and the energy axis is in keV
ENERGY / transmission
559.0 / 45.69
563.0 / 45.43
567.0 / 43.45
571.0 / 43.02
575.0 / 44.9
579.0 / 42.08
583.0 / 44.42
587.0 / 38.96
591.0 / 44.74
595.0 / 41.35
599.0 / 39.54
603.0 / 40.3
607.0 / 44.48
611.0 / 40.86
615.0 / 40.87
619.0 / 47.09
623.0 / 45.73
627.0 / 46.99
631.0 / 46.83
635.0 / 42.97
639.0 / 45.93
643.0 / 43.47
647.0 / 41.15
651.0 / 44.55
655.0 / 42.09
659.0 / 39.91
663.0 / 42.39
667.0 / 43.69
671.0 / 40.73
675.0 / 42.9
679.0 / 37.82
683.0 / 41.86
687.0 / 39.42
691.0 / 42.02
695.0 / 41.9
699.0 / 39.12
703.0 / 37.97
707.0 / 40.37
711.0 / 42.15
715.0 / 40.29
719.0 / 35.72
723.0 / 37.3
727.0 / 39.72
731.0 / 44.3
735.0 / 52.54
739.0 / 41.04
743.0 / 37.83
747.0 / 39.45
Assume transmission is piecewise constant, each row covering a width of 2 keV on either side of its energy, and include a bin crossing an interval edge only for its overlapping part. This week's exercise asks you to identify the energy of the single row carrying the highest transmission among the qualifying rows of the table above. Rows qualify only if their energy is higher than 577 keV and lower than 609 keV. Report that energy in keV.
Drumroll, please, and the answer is 591.0 keV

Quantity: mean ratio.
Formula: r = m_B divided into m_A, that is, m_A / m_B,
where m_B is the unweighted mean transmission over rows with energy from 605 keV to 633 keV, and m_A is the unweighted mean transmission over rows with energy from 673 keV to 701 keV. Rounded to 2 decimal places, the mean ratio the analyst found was 0.91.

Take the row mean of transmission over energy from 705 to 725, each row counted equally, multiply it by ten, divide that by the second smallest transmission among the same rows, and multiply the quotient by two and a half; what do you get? 26.3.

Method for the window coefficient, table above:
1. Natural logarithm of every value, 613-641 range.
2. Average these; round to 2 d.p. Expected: 3.81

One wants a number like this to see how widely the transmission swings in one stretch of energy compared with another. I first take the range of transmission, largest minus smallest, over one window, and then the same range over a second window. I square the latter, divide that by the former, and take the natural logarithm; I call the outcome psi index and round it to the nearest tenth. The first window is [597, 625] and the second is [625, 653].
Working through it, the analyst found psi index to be 1.5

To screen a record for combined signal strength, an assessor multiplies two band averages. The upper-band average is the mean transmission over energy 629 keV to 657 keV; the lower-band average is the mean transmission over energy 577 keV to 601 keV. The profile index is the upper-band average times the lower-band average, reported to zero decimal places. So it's 1835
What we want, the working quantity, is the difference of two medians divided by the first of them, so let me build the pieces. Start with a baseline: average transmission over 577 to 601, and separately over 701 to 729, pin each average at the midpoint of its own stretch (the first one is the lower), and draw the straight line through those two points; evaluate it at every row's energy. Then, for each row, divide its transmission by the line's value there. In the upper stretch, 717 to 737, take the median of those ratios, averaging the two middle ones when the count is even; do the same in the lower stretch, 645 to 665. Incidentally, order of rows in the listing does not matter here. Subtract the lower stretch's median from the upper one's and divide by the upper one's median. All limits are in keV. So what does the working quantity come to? -0.018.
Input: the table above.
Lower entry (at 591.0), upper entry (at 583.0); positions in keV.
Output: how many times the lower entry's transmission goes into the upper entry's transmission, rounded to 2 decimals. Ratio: 0.99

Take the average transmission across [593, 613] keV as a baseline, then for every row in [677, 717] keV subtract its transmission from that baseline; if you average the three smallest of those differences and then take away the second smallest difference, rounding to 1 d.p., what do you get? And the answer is 0.0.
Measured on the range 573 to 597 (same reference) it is 0.1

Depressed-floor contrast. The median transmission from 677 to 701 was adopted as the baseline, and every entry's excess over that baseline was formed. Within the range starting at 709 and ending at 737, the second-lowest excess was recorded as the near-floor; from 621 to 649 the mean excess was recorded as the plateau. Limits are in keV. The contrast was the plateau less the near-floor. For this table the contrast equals 7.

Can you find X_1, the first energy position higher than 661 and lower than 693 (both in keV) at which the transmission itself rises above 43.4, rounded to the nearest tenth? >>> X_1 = 667.0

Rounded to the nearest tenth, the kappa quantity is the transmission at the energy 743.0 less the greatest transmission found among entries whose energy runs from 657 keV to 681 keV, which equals -5.9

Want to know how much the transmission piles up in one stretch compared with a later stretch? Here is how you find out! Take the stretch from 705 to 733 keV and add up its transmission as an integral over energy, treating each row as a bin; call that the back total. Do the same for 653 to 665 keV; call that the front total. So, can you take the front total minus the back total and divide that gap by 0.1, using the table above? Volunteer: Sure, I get -6218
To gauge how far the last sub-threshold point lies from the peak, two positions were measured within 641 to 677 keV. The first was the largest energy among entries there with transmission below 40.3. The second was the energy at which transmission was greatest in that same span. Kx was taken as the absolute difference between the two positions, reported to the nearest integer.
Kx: 8 keV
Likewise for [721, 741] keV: 8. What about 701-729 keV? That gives 16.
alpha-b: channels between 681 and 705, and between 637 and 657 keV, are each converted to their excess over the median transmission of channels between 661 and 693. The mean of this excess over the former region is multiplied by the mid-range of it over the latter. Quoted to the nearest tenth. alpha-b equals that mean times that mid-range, -2.5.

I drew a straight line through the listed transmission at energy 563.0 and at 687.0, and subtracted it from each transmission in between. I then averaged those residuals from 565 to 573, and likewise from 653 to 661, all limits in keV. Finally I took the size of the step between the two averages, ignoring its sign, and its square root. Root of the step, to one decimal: 1.4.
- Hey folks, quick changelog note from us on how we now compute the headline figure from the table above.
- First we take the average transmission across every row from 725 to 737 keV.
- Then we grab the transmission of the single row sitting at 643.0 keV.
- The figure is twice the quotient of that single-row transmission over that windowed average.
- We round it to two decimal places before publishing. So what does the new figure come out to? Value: 1.91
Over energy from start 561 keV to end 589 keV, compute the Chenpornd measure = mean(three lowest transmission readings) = 41.4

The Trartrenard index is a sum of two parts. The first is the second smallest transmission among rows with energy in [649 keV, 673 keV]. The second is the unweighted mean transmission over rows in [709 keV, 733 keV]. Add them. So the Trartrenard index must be 80.6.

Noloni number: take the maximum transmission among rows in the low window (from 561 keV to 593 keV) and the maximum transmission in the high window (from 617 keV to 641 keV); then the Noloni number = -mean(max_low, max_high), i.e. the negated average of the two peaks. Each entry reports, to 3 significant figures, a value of -46.3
